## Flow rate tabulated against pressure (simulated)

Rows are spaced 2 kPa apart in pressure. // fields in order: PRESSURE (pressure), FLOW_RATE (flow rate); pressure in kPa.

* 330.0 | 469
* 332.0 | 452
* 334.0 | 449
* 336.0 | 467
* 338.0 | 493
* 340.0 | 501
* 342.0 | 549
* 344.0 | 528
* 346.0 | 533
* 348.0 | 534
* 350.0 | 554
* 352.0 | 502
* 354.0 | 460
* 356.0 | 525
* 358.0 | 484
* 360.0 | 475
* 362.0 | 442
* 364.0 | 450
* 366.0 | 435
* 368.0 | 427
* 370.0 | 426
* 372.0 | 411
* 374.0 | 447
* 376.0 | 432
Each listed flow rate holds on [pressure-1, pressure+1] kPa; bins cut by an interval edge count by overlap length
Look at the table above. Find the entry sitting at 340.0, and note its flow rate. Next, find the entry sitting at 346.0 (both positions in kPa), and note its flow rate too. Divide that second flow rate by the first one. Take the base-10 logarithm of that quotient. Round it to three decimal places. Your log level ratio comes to 0.027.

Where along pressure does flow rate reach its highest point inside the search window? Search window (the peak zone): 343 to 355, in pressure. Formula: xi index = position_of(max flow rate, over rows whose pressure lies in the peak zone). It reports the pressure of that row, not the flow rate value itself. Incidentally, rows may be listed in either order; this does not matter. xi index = 350.0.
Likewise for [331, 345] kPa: 342.0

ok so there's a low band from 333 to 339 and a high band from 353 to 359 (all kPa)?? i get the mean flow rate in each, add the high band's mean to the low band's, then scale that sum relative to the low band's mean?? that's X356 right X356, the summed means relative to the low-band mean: 2.04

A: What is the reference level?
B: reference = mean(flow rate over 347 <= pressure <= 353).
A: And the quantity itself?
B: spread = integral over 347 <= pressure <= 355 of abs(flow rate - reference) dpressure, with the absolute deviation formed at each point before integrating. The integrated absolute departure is 252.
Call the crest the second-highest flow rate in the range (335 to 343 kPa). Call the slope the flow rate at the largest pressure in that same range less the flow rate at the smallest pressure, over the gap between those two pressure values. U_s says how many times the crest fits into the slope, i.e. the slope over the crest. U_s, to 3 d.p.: 0.027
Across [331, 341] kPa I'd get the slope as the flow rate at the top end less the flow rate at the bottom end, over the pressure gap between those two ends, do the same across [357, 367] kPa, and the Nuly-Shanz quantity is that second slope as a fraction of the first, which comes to -1.00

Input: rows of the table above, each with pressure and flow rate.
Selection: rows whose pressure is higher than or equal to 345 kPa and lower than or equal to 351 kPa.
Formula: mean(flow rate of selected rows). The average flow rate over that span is 540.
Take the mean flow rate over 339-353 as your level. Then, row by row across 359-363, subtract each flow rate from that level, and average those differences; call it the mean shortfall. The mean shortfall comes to 70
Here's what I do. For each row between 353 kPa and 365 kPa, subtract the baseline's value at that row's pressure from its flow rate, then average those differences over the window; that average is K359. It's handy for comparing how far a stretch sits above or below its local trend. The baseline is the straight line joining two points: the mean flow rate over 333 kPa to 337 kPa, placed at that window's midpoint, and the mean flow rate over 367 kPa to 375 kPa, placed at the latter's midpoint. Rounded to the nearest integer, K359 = 35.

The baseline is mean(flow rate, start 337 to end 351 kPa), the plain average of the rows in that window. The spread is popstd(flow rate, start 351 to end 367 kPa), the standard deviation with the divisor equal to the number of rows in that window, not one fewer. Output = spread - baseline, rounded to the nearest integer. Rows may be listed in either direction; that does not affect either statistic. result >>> -498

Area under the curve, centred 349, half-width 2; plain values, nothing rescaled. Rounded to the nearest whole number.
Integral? 2176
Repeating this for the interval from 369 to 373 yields 1674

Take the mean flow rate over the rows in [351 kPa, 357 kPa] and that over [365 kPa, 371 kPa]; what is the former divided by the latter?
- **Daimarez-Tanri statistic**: 1.15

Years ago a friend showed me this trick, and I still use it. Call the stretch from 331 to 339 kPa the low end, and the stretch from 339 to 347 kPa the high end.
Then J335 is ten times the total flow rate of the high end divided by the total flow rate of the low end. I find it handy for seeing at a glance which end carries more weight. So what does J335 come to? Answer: 11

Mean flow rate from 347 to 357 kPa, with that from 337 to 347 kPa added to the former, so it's 1036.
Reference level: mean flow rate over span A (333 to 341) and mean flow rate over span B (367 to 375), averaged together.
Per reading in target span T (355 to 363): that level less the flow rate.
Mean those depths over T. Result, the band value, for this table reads -29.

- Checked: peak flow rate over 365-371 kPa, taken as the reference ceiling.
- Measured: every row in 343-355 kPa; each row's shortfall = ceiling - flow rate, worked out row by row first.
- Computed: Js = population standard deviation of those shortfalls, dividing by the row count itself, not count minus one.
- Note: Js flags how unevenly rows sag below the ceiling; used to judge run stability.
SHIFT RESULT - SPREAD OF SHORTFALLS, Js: 30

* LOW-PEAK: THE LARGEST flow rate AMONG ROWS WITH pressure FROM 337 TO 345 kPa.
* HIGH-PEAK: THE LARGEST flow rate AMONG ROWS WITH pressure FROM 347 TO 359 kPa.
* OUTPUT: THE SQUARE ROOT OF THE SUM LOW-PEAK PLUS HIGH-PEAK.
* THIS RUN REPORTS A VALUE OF 33.2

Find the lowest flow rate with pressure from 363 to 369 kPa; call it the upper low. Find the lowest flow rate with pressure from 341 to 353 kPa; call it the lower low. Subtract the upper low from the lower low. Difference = 75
